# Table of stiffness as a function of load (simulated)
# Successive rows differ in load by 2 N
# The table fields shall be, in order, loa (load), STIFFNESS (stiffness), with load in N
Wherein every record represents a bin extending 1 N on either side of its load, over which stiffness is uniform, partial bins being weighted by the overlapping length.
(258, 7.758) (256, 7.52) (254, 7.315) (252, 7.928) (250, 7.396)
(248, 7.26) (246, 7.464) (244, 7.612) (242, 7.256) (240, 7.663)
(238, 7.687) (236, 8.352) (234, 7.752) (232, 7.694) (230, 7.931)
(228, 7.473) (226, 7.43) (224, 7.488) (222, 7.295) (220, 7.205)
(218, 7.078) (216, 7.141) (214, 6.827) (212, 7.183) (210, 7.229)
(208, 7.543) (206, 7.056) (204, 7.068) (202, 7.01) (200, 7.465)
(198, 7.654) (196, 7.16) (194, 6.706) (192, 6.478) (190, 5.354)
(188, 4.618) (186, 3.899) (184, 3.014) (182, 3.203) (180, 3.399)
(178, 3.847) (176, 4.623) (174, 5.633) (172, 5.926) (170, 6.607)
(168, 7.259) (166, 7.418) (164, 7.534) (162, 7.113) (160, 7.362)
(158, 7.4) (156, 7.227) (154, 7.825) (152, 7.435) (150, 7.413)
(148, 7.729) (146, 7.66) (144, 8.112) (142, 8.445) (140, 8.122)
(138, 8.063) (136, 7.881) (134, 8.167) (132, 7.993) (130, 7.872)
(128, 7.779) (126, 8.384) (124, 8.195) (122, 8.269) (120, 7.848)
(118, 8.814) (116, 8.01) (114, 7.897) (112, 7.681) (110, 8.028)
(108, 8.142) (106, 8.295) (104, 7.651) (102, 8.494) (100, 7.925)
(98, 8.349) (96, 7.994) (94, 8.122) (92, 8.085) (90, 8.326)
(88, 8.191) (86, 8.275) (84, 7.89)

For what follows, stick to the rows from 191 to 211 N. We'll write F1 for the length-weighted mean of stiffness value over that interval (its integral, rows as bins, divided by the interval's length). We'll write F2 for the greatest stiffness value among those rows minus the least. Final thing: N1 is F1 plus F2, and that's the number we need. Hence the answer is 8.3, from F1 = 7.1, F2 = 1.2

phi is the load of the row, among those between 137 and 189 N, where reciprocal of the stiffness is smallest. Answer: 142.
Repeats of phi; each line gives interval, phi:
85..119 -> 118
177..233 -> 230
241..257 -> 252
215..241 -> 236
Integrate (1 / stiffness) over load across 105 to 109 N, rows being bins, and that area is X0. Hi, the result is 0.49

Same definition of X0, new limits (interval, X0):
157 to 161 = 0.54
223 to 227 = 0.54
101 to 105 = 0.50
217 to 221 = 0.56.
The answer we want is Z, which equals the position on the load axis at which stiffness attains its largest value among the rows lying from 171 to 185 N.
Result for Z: 172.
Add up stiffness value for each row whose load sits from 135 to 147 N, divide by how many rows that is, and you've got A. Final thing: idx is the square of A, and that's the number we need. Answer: 65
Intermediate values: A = 8.0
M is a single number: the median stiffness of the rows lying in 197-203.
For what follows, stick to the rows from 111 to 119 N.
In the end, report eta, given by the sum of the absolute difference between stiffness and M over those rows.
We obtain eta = 2.5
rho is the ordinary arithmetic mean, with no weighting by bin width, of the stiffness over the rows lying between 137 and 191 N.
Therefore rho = 6.4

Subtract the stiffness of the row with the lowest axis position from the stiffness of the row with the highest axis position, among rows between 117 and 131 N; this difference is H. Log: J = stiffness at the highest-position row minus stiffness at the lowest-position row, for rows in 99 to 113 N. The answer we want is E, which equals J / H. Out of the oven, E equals 0.26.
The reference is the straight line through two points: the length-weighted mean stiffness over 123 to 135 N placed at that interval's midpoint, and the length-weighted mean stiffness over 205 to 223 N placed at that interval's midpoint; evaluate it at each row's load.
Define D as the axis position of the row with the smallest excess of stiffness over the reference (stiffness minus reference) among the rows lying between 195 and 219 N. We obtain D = 214 N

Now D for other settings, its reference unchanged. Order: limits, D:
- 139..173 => 172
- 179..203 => 184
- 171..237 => 184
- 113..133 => 114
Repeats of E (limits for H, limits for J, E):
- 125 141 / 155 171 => 2.37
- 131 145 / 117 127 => -3.61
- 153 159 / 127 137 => -0.24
